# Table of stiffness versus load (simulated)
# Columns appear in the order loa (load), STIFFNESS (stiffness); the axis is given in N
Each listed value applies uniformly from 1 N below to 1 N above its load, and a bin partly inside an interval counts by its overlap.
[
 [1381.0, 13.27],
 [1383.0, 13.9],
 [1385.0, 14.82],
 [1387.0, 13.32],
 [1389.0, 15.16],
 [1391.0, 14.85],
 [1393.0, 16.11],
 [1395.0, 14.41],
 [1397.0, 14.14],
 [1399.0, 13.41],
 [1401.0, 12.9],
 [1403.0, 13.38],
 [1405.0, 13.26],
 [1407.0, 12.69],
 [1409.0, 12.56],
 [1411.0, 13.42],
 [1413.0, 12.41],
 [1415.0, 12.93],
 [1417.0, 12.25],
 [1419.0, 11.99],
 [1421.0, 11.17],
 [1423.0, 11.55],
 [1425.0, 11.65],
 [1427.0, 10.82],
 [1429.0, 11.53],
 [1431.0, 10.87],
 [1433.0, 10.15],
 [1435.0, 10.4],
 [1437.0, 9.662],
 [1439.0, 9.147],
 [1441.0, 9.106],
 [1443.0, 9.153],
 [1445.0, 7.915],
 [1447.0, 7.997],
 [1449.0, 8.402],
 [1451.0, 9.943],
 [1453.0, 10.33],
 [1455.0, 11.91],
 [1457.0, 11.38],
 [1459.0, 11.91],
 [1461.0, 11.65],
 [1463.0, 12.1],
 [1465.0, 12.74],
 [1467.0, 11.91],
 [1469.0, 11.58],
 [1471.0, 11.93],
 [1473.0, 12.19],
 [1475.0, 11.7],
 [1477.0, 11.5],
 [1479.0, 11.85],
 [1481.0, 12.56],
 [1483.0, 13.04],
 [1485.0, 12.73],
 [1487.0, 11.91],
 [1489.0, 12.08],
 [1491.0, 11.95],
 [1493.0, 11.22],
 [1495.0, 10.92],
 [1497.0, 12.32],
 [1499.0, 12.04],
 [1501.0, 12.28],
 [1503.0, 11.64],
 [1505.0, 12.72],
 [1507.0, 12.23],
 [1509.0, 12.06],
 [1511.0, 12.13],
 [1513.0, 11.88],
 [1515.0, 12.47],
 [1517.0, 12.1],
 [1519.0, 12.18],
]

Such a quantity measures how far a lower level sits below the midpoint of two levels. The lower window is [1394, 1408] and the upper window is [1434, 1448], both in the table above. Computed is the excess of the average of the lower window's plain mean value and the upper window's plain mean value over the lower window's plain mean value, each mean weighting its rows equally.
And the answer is -2.2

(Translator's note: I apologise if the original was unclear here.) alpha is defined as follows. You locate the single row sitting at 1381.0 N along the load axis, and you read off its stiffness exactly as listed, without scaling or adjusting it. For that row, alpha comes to 13.27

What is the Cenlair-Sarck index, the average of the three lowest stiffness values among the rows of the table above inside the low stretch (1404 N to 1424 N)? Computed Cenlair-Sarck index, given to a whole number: 12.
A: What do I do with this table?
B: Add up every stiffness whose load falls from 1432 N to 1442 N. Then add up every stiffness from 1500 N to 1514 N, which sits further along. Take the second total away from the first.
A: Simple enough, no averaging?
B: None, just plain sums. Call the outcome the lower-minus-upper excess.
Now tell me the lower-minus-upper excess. -36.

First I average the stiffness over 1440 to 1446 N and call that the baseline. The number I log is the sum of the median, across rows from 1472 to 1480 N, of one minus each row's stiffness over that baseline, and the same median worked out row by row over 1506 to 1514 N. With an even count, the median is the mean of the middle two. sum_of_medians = -0.74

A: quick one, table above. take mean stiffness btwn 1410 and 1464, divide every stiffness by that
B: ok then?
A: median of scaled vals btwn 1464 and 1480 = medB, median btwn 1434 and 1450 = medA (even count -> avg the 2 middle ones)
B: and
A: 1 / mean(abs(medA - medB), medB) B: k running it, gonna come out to 1.48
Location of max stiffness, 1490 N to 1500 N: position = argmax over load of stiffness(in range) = 1497.0 N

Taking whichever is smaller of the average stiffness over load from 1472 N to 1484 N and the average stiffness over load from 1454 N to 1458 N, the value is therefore 11.6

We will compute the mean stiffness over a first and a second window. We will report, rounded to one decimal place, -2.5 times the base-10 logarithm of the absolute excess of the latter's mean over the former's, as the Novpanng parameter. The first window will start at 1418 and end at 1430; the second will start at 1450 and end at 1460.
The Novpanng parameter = 1.1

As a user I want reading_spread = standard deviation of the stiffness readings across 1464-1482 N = 0.4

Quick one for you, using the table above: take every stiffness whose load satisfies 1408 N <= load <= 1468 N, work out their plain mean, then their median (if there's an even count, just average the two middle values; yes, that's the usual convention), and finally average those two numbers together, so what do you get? 11.2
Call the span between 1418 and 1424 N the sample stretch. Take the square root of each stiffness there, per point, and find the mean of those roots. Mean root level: 3.40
